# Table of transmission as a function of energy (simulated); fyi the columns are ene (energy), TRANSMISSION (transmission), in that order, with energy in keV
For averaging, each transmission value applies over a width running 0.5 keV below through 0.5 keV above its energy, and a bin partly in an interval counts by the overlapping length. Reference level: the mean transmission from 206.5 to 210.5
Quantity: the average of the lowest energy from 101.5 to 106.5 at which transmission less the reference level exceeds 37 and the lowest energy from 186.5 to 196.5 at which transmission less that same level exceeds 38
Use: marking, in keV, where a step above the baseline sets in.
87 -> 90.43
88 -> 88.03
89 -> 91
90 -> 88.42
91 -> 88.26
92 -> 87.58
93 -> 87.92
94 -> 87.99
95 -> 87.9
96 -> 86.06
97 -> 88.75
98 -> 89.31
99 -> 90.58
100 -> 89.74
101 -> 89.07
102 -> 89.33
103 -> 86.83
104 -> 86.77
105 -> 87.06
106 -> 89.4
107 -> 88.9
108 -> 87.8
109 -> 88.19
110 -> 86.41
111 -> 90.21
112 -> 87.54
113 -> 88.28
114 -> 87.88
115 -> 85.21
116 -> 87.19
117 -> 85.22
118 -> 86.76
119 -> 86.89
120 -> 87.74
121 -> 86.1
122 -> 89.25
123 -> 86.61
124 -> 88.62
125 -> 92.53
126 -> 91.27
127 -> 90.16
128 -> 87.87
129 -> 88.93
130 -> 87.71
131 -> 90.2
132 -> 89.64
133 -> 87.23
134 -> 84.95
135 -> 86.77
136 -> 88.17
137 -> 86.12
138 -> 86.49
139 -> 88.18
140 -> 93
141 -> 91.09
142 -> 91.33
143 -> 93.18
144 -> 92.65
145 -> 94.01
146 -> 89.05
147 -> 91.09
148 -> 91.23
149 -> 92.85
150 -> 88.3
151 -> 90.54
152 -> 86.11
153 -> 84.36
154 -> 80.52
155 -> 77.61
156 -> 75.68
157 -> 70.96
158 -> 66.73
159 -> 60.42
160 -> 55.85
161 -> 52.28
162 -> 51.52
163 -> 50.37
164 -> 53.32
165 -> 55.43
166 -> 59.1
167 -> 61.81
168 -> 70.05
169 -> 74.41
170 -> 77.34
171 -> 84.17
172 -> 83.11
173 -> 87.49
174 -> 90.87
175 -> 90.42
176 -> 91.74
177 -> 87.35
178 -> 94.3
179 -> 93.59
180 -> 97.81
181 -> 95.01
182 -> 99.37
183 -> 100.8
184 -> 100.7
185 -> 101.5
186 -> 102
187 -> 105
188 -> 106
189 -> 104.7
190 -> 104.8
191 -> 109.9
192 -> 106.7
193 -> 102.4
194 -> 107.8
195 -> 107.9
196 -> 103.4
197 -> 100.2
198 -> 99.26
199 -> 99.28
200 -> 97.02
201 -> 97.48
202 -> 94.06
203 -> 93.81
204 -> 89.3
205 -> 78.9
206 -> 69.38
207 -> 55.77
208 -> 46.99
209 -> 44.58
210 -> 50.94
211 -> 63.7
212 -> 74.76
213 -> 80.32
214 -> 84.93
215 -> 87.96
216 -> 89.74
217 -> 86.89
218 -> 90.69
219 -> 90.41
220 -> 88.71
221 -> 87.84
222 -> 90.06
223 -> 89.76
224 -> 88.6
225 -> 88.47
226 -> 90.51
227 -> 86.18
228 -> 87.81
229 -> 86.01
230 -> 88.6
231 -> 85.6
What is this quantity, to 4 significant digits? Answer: 144.5 keV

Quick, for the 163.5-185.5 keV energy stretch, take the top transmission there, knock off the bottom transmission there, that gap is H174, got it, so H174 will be 48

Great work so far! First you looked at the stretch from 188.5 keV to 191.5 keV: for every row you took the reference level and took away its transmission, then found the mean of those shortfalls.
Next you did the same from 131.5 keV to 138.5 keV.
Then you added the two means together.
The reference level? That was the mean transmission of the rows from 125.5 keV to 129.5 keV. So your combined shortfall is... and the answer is -14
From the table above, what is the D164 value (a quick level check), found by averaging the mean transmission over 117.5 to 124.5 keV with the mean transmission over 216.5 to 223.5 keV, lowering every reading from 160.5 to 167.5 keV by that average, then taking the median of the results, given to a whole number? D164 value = -35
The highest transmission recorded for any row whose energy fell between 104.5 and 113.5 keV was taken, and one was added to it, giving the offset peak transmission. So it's 91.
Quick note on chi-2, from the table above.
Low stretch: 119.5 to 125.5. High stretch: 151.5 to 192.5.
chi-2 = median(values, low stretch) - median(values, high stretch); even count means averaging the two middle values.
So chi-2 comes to 2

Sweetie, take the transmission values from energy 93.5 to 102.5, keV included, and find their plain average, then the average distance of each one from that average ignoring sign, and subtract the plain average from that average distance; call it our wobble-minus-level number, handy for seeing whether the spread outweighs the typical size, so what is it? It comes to -88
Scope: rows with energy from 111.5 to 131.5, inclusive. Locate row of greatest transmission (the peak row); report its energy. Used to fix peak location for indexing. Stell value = 125 keV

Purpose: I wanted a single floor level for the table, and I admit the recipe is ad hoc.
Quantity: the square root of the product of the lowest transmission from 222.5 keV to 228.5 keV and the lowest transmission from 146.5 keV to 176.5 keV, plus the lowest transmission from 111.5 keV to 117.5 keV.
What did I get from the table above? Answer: 151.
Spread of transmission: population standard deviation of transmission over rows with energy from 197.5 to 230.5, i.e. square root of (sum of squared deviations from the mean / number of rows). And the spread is 14.5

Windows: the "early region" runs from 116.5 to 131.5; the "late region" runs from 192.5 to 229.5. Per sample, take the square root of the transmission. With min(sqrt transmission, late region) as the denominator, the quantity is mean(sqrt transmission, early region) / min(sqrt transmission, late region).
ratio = 1.41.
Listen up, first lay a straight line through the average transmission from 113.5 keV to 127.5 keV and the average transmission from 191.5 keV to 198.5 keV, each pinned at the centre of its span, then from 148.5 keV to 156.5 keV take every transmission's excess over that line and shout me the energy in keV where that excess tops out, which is 149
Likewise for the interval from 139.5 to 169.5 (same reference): 140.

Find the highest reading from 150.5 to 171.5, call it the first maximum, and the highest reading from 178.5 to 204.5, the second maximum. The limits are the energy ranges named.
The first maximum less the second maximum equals -19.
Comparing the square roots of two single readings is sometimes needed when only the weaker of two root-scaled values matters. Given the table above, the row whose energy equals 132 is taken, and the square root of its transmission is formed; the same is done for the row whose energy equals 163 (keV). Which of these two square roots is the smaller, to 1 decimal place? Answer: 7.1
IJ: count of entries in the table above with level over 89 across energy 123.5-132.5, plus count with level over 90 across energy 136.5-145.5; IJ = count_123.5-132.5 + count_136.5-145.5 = 11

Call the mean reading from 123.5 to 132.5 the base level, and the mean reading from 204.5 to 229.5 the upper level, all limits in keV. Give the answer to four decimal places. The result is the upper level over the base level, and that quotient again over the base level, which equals 0.0099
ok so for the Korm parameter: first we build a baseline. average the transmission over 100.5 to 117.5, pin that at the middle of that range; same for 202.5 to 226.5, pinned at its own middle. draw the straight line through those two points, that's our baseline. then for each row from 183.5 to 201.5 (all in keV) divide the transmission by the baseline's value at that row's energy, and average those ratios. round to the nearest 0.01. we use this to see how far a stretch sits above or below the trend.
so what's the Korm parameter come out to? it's 1.27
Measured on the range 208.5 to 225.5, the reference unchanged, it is 1.03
